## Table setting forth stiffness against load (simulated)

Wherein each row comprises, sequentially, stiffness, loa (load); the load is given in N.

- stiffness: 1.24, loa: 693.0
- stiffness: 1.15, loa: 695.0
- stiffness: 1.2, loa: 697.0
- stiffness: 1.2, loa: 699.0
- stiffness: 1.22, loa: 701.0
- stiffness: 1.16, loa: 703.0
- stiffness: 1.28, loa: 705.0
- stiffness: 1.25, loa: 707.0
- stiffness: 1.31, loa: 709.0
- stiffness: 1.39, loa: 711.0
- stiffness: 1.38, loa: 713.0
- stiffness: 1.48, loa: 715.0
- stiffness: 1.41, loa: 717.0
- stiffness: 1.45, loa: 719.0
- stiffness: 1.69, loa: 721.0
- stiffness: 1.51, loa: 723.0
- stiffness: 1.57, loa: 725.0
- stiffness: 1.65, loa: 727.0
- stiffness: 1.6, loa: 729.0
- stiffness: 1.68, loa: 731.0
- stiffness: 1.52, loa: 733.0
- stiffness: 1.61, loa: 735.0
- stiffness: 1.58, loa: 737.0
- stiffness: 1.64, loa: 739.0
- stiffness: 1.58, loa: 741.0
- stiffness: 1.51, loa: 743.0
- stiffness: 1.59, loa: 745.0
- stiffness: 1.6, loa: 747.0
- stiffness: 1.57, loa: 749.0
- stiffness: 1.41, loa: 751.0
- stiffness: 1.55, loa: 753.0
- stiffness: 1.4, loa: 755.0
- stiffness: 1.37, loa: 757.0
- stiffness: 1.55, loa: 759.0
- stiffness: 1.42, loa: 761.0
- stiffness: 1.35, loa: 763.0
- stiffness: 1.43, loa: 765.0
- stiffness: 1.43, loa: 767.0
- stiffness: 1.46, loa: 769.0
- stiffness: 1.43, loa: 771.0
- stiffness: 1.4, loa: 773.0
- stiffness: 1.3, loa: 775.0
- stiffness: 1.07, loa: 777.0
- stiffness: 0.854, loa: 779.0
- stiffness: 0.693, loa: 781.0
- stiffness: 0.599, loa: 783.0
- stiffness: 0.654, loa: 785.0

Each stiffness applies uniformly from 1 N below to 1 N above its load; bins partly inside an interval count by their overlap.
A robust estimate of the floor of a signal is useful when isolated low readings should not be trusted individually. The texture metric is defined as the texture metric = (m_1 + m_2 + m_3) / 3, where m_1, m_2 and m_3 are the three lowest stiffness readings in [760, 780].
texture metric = 1.1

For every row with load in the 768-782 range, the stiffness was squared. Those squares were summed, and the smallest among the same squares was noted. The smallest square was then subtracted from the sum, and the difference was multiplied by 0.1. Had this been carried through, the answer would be 1.0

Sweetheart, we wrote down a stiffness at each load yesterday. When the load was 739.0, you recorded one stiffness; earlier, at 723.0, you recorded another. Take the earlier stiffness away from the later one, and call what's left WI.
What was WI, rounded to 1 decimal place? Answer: 0.1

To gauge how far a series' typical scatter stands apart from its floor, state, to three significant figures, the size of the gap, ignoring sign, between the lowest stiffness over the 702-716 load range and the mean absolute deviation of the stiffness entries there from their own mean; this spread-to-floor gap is 1.08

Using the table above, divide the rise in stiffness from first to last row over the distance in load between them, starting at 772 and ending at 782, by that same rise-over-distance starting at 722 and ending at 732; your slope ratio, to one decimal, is -4.2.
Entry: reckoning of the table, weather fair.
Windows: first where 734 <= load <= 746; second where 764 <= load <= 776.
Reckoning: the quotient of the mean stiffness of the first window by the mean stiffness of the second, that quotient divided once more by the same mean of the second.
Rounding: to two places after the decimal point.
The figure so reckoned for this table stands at 0.80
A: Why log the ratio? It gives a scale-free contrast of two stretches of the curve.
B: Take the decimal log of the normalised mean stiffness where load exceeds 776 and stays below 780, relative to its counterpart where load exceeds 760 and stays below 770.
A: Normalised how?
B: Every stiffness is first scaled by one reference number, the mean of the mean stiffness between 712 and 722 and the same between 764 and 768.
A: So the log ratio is -0.17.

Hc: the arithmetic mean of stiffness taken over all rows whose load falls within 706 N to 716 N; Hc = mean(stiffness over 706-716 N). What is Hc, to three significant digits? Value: 1.36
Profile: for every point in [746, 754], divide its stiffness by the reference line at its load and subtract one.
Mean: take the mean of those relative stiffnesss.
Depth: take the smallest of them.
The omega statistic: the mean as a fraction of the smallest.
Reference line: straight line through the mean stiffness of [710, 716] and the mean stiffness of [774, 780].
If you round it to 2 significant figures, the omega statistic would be 1.6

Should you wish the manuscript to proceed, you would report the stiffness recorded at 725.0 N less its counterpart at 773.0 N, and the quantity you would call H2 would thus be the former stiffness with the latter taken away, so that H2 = 0.17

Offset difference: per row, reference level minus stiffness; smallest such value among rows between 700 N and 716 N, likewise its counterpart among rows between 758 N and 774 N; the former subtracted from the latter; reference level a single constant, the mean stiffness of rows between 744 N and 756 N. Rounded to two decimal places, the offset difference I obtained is -0.07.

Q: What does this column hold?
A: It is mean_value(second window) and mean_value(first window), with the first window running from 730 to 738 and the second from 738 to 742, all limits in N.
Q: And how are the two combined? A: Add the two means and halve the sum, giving 1.60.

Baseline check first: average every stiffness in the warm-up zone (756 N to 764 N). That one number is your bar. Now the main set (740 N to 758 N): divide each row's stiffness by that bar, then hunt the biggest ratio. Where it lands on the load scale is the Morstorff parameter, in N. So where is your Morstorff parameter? 747.0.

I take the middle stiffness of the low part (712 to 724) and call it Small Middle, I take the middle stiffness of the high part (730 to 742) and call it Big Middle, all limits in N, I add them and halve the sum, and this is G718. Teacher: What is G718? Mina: 1.53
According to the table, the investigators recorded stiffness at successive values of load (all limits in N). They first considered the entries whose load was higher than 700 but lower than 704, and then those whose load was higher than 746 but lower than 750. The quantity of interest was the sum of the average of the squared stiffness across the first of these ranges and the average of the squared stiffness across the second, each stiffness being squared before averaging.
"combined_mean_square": 3.9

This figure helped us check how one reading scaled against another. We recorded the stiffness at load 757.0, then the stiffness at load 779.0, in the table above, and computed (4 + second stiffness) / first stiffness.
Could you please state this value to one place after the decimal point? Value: 3.5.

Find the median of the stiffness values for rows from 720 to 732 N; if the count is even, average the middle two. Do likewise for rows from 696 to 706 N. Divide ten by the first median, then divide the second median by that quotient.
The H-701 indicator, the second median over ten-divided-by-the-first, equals 0.195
